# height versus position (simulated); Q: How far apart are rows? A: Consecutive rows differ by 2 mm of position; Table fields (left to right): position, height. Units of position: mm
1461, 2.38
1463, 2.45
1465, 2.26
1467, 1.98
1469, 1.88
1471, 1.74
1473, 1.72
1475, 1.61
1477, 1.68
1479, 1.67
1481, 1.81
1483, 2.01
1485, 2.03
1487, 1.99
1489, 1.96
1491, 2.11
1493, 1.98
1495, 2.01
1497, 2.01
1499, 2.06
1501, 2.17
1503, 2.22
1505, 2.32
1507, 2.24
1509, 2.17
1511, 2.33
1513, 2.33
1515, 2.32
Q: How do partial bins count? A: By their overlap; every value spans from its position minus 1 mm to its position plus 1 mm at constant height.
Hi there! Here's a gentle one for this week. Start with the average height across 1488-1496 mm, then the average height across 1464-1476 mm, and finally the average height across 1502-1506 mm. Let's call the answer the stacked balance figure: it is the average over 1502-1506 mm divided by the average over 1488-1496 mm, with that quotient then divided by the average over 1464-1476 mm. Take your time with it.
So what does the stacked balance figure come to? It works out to 0.60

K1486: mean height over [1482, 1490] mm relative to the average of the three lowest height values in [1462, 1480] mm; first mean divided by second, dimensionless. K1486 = 1.21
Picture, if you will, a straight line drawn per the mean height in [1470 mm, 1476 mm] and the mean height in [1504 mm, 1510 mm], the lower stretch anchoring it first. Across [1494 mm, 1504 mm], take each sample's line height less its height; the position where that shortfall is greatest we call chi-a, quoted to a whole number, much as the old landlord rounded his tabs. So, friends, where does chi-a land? 1497 mm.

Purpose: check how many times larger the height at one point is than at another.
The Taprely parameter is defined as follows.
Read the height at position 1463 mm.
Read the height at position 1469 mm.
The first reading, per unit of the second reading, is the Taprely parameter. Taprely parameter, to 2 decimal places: 1.30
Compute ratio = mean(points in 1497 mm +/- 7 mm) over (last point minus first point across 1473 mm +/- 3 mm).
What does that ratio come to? -16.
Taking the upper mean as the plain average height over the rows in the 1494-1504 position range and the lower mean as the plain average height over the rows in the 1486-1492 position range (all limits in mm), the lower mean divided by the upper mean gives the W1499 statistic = 0.96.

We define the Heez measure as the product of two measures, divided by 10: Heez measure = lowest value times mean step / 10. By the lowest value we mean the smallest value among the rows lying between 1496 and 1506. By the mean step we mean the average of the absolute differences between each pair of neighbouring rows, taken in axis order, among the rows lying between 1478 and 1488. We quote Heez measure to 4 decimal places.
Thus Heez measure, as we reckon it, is 0.0201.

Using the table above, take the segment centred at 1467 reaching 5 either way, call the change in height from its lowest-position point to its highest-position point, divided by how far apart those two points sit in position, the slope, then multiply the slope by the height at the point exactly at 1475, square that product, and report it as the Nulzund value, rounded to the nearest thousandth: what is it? 0.020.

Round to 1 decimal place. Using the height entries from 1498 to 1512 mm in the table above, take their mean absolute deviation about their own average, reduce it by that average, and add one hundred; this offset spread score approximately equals 97.9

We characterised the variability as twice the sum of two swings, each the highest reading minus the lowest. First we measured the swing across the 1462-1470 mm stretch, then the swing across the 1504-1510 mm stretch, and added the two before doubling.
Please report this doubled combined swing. 1.4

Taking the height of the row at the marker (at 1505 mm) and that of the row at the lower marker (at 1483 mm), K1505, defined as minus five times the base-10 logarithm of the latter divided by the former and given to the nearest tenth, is 0.3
